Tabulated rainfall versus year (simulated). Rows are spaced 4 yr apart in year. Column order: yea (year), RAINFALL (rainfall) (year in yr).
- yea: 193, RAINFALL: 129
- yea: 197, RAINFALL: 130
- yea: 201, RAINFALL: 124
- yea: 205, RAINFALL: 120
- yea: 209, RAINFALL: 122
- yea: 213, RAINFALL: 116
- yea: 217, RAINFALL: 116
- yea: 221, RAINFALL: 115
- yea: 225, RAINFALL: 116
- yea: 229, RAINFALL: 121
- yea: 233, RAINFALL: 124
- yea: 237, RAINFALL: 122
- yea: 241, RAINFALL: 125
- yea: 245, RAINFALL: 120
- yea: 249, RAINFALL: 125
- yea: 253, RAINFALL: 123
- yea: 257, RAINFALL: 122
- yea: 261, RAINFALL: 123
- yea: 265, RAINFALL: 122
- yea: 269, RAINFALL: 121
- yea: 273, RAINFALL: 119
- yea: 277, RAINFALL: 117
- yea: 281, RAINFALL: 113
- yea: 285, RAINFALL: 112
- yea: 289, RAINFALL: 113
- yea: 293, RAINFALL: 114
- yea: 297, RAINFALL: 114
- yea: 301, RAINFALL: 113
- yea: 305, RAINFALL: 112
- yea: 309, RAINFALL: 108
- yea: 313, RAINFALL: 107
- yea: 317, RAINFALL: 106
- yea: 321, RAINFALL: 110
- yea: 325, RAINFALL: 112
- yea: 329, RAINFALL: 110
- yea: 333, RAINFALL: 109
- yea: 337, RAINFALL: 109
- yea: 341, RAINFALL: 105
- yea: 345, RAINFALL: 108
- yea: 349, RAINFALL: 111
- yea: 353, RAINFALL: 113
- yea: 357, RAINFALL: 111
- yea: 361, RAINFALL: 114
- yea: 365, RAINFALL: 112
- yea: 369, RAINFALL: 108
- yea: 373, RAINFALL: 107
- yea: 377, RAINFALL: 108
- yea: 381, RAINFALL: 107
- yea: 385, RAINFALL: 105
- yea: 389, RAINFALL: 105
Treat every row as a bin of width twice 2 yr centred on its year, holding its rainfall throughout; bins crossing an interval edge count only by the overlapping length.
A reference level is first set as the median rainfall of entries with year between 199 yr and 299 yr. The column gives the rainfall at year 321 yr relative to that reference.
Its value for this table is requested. -10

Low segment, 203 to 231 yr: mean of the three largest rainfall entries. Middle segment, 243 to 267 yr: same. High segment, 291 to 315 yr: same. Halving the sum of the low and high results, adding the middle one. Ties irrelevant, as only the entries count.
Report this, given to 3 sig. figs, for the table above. 241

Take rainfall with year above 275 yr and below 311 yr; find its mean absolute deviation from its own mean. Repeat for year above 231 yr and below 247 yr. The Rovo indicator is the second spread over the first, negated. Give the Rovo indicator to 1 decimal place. -1.2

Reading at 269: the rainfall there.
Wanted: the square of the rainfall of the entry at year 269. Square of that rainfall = 14641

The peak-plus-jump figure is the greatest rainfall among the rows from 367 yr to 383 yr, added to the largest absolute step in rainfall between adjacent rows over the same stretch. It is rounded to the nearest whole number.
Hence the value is 109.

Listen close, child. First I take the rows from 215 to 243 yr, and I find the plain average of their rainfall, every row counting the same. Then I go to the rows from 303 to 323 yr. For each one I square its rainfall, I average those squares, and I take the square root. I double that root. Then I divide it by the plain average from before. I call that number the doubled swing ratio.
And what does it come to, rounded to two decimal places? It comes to 1.81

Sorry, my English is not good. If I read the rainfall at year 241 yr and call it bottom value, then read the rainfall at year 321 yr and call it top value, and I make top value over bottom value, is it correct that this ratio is 0.880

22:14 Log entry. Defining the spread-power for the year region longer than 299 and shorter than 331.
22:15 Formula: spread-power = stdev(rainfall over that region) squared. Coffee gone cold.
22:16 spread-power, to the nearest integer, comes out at 6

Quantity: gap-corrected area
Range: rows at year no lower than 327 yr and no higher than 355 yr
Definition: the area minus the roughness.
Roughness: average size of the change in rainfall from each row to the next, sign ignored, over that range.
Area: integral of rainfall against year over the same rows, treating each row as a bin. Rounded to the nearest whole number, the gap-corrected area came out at 3058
